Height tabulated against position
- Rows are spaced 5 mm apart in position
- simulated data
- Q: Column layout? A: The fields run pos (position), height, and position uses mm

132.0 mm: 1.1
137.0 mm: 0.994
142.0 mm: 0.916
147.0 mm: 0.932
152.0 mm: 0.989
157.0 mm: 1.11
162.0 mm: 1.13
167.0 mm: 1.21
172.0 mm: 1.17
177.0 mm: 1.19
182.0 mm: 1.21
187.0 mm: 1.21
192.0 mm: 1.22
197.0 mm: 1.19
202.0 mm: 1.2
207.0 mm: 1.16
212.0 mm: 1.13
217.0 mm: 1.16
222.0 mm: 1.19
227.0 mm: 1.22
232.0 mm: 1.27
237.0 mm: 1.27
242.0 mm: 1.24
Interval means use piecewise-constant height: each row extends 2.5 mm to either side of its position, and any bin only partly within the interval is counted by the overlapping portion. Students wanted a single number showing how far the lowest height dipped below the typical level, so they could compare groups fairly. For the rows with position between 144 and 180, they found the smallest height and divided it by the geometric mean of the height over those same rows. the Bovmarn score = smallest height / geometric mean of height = 0.847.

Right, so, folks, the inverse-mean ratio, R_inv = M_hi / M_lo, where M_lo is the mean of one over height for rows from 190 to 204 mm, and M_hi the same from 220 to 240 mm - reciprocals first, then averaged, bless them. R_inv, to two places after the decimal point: 0.97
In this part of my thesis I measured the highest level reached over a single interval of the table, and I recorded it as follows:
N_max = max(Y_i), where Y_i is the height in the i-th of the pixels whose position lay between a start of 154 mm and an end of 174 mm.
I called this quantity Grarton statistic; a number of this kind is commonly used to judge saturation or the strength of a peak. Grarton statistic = 1.21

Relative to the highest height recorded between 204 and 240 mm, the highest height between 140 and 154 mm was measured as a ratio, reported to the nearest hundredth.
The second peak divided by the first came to 0.78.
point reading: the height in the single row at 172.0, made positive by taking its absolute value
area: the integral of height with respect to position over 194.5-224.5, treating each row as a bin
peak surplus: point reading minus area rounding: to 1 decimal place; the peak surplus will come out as -34.0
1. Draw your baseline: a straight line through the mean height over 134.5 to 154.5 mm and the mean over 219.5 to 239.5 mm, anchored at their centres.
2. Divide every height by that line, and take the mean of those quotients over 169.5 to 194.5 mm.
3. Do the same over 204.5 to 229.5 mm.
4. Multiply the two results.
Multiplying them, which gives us 1.09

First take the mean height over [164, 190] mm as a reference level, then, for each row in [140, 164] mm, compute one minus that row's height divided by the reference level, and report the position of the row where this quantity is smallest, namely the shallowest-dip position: 162.0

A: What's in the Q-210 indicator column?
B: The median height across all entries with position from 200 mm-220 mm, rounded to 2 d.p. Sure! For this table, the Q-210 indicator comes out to 1.16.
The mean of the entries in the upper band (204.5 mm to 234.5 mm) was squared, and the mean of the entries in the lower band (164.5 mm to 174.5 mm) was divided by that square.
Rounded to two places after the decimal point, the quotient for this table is 0.84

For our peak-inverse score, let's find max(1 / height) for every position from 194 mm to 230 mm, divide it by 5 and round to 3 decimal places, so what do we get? 0.177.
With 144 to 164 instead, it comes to 0.215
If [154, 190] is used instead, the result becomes 0.180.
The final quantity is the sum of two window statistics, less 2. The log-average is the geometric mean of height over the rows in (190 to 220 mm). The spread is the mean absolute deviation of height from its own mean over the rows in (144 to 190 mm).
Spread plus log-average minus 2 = -0.75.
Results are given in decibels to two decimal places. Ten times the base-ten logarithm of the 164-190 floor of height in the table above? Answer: 0.68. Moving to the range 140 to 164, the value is -0.38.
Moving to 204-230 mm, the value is 0.53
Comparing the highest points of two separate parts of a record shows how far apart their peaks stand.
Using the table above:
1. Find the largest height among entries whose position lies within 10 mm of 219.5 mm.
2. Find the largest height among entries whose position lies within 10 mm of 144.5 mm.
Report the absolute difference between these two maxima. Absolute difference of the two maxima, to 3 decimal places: 0.226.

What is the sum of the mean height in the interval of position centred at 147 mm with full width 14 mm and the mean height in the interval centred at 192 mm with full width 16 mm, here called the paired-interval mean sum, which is 2.15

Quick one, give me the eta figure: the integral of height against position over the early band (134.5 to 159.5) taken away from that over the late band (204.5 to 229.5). 4.6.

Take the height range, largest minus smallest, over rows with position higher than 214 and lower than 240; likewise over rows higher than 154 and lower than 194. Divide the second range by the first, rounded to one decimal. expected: 1.0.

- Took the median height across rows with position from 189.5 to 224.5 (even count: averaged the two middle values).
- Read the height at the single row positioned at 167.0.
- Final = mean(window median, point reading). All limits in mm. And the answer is 1.20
